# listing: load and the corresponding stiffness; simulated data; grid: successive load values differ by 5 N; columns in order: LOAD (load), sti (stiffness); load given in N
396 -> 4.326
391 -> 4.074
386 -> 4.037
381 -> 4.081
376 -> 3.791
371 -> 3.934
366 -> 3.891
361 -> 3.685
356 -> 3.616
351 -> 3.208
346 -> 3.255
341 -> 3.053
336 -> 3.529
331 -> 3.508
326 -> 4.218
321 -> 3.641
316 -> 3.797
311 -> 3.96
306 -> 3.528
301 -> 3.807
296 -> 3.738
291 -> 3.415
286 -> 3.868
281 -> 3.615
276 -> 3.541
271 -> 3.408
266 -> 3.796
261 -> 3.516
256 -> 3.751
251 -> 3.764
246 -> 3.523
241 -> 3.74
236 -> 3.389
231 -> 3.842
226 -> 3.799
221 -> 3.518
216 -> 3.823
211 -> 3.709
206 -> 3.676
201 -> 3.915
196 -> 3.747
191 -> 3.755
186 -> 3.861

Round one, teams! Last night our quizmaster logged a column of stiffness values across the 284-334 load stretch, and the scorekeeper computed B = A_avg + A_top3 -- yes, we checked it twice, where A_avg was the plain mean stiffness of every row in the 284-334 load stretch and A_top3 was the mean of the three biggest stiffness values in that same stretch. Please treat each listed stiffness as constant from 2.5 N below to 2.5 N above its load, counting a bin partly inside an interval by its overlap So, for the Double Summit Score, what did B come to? 7.76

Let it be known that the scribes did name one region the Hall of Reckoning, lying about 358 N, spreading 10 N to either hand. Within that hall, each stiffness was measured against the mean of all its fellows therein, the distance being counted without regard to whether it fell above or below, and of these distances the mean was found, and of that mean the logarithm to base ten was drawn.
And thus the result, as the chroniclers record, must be -0.71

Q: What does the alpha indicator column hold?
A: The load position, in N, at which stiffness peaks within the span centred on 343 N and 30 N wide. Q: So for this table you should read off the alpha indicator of 356 N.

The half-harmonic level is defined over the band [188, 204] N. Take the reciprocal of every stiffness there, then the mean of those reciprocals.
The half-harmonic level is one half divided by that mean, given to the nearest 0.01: 1.90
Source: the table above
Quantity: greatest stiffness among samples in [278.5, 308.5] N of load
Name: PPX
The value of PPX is 3.868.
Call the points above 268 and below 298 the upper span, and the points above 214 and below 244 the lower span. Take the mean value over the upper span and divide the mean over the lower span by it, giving 1.02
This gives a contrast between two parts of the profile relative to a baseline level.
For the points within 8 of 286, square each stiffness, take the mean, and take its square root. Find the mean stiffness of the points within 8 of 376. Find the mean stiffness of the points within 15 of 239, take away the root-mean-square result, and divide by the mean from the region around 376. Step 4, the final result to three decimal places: 0.010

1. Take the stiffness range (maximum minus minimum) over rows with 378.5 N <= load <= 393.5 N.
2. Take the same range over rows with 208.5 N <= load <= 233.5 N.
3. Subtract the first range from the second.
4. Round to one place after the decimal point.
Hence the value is 0.3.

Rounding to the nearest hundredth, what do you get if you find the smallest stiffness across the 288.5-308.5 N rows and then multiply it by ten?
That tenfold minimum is 34.15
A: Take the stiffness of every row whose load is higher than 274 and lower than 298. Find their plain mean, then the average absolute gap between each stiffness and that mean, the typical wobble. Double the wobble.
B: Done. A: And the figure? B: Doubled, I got 0.27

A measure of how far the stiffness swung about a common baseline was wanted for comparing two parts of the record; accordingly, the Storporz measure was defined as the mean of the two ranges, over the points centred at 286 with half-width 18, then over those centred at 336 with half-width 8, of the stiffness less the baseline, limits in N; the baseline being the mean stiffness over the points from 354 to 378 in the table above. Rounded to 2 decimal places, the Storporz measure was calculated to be 0.47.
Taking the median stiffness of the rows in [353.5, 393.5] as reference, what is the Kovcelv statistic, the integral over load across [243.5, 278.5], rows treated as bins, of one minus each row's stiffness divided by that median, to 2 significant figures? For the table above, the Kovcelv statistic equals 2.7 N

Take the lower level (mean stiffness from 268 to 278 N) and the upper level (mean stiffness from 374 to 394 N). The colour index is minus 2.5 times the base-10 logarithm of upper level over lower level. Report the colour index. -0.15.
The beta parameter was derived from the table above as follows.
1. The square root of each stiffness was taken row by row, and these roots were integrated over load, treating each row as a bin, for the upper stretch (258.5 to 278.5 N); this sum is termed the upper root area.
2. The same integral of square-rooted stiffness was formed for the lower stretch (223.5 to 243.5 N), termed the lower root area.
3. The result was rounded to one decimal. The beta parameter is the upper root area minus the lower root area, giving -0.7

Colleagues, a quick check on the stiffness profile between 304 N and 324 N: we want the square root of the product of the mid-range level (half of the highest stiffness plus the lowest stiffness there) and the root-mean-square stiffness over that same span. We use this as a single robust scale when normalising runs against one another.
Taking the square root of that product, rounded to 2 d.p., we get 3.74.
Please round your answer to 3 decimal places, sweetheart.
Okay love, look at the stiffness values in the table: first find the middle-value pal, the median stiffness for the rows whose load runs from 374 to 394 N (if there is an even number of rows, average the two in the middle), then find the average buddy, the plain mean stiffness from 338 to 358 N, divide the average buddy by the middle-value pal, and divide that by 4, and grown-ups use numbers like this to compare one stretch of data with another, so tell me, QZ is 0.202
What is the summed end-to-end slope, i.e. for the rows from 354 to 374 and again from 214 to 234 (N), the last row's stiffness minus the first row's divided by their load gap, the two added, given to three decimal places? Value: 0.022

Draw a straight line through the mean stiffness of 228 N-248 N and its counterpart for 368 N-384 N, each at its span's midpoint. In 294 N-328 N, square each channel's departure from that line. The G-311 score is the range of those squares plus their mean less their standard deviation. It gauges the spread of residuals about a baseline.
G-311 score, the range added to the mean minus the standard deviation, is 0.14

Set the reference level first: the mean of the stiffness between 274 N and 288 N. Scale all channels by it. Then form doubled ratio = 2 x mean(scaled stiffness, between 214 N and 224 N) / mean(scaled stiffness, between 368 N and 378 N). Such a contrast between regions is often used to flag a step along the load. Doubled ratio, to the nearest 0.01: 1.90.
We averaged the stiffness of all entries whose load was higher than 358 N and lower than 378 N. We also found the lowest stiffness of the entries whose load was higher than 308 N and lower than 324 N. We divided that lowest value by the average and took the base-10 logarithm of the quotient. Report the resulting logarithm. -0.021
